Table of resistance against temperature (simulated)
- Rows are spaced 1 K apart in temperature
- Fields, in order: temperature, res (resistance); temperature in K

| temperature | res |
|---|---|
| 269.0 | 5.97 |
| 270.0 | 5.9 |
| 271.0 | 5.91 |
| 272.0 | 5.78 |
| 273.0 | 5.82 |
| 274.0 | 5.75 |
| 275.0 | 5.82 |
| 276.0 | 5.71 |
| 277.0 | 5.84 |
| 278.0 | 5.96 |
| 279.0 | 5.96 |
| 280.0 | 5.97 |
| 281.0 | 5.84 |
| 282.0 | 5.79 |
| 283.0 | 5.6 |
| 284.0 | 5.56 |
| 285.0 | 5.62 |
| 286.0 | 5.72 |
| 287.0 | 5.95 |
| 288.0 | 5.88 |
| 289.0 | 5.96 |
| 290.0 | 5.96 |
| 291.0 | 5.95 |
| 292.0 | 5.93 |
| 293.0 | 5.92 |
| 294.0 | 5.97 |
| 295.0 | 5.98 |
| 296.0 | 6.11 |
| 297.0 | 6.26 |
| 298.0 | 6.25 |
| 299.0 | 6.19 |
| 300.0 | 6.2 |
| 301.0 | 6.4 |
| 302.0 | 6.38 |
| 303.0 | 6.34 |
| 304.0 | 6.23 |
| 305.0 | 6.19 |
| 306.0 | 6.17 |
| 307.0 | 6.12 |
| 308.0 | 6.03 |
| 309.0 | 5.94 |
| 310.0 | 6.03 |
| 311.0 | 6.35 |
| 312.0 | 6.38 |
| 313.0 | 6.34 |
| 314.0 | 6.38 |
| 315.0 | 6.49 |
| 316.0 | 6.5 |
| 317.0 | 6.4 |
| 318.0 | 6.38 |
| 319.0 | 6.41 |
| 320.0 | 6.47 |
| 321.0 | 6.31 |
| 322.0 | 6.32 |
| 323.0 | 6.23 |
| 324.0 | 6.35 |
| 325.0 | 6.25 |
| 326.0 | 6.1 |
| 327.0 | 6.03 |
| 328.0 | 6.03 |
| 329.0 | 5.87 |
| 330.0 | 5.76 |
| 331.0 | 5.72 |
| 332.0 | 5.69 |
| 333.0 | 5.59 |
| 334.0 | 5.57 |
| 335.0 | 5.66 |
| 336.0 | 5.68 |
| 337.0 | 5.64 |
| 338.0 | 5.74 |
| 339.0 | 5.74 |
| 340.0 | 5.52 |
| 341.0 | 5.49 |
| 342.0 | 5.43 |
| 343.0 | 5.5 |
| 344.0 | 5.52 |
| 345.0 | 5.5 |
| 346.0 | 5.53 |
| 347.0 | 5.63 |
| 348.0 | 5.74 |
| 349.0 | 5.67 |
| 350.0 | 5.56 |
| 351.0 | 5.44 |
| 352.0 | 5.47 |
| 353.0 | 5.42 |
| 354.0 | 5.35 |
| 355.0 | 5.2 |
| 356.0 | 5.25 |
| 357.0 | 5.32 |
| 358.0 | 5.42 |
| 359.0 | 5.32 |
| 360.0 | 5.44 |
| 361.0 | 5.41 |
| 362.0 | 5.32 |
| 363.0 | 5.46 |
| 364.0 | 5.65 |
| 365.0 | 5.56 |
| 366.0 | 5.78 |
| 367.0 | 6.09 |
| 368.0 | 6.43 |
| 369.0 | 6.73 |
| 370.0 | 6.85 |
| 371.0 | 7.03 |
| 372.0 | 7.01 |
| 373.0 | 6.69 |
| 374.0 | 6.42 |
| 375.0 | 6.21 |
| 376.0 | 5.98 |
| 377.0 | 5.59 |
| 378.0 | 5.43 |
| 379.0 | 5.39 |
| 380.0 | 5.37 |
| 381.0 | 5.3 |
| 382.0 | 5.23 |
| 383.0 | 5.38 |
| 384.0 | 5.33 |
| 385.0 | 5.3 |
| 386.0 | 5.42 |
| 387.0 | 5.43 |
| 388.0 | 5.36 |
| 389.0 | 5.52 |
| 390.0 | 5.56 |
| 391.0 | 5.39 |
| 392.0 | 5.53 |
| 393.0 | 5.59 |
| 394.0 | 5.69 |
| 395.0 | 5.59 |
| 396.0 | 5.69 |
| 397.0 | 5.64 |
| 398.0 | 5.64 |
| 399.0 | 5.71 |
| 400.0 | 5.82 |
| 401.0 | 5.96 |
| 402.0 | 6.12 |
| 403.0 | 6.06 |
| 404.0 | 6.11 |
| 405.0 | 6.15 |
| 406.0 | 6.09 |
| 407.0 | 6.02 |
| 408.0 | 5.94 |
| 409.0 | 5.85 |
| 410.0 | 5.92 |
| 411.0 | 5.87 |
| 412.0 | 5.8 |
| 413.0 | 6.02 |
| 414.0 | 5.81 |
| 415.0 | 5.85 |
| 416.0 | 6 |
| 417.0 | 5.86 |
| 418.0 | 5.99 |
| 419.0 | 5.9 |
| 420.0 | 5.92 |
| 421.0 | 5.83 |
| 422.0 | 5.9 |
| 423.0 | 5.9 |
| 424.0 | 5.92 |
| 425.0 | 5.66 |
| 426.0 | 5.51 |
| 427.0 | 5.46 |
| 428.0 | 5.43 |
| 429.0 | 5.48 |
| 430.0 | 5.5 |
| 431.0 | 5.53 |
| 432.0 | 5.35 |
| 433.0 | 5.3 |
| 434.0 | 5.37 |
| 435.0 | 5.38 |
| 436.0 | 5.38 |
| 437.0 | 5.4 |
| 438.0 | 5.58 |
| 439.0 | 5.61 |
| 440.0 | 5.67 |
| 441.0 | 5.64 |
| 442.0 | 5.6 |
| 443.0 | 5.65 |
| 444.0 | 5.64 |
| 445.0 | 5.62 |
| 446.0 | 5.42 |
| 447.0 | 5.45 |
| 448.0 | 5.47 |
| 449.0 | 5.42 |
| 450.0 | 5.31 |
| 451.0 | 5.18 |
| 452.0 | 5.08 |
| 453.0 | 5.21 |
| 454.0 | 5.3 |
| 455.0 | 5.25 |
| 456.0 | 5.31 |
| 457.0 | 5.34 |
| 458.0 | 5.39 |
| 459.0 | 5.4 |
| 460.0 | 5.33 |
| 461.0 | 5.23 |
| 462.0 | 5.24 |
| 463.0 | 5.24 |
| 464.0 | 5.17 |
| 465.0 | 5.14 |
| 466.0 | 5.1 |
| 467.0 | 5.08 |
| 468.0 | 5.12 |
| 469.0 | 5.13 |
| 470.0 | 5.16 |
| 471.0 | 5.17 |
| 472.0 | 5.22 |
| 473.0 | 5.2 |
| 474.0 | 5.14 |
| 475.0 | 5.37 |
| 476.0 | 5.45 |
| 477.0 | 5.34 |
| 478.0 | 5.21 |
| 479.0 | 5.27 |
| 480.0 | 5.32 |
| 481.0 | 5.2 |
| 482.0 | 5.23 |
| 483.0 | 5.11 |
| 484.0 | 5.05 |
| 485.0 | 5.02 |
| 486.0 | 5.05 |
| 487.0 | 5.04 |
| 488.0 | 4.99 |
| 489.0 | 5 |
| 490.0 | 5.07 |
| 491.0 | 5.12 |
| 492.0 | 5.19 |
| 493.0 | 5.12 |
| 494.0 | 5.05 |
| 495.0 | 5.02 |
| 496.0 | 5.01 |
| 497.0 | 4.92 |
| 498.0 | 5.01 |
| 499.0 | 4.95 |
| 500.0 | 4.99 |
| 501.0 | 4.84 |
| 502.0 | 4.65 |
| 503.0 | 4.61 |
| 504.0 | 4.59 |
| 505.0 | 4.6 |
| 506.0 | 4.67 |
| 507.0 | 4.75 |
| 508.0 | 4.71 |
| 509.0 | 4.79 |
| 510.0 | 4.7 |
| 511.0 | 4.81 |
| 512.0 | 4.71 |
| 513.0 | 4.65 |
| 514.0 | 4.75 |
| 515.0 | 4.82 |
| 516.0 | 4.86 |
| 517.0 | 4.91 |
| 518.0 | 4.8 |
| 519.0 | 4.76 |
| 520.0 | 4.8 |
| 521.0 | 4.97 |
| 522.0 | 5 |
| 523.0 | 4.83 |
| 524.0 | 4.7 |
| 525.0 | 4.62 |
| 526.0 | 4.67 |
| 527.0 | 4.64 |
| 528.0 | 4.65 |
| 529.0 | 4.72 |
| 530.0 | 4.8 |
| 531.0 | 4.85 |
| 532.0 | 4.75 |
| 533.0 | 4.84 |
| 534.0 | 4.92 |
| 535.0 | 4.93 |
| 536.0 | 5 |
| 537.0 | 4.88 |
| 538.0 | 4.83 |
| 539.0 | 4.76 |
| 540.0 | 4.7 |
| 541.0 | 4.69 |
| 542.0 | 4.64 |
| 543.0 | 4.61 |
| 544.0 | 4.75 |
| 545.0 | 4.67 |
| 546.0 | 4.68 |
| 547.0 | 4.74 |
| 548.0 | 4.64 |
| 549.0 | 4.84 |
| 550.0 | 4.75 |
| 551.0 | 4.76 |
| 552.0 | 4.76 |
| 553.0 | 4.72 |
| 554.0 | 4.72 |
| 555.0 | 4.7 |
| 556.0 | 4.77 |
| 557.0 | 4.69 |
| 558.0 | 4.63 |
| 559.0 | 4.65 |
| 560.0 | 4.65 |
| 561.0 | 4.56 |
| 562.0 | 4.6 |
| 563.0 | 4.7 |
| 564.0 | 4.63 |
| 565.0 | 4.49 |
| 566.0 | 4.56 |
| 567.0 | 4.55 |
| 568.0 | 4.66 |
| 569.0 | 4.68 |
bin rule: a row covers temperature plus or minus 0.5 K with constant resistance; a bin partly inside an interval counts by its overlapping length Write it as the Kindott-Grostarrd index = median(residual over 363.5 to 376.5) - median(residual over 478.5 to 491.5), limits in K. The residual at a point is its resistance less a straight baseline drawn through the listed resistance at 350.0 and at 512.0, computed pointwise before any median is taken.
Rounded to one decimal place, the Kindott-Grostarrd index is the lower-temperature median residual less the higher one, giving 0.7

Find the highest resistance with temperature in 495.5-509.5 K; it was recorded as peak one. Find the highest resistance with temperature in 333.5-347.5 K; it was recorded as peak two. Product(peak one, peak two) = 29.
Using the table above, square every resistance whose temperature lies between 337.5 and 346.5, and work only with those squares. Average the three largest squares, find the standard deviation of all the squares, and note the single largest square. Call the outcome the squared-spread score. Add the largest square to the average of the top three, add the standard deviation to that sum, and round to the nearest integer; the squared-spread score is 66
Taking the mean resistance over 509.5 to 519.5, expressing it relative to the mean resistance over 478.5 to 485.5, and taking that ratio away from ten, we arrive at 9.08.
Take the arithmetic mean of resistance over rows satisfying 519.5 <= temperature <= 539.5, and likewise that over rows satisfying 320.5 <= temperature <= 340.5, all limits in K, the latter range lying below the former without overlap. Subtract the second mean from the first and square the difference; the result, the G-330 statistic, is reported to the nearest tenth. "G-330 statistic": 1.2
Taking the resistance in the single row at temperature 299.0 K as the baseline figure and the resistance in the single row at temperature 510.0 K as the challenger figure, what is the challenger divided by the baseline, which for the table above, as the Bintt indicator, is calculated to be 0.76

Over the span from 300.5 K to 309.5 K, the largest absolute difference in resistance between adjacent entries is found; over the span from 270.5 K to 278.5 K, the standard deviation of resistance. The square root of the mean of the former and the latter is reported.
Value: 0.31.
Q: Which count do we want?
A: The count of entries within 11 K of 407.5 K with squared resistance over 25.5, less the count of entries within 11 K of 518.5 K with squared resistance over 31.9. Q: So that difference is 22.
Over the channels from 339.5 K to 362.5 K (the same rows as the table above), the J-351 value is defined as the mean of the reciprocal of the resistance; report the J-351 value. 0.183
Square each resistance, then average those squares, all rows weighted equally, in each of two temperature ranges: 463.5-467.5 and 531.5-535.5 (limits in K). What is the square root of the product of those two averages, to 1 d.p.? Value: 24.9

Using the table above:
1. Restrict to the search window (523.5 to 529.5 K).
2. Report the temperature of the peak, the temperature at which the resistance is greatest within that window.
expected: 529.0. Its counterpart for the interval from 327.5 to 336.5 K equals 328.0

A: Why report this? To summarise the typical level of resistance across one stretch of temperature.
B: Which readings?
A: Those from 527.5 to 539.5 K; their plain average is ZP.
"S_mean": 4.8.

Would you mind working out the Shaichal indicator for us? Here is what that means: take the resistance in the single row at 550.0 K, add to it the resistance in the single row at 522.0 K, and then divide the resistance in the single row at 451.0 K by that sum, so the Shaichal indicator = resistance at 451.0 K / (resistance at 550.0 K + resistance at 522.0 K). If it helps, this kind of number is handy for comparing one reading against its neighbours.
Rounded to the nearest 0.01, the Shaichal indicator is 0.53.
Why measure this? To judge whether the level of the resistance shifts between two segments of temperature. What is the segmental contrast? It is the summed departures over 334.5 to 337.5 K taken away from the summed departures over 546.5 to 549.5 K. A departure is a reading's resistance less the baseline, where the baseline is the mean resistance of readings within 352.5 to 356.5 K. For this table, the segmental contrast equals -2.8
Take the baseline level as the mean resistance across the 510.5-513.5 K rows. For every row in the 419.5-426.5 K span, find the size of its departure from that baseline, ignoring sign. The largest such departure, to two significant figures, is 1.2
